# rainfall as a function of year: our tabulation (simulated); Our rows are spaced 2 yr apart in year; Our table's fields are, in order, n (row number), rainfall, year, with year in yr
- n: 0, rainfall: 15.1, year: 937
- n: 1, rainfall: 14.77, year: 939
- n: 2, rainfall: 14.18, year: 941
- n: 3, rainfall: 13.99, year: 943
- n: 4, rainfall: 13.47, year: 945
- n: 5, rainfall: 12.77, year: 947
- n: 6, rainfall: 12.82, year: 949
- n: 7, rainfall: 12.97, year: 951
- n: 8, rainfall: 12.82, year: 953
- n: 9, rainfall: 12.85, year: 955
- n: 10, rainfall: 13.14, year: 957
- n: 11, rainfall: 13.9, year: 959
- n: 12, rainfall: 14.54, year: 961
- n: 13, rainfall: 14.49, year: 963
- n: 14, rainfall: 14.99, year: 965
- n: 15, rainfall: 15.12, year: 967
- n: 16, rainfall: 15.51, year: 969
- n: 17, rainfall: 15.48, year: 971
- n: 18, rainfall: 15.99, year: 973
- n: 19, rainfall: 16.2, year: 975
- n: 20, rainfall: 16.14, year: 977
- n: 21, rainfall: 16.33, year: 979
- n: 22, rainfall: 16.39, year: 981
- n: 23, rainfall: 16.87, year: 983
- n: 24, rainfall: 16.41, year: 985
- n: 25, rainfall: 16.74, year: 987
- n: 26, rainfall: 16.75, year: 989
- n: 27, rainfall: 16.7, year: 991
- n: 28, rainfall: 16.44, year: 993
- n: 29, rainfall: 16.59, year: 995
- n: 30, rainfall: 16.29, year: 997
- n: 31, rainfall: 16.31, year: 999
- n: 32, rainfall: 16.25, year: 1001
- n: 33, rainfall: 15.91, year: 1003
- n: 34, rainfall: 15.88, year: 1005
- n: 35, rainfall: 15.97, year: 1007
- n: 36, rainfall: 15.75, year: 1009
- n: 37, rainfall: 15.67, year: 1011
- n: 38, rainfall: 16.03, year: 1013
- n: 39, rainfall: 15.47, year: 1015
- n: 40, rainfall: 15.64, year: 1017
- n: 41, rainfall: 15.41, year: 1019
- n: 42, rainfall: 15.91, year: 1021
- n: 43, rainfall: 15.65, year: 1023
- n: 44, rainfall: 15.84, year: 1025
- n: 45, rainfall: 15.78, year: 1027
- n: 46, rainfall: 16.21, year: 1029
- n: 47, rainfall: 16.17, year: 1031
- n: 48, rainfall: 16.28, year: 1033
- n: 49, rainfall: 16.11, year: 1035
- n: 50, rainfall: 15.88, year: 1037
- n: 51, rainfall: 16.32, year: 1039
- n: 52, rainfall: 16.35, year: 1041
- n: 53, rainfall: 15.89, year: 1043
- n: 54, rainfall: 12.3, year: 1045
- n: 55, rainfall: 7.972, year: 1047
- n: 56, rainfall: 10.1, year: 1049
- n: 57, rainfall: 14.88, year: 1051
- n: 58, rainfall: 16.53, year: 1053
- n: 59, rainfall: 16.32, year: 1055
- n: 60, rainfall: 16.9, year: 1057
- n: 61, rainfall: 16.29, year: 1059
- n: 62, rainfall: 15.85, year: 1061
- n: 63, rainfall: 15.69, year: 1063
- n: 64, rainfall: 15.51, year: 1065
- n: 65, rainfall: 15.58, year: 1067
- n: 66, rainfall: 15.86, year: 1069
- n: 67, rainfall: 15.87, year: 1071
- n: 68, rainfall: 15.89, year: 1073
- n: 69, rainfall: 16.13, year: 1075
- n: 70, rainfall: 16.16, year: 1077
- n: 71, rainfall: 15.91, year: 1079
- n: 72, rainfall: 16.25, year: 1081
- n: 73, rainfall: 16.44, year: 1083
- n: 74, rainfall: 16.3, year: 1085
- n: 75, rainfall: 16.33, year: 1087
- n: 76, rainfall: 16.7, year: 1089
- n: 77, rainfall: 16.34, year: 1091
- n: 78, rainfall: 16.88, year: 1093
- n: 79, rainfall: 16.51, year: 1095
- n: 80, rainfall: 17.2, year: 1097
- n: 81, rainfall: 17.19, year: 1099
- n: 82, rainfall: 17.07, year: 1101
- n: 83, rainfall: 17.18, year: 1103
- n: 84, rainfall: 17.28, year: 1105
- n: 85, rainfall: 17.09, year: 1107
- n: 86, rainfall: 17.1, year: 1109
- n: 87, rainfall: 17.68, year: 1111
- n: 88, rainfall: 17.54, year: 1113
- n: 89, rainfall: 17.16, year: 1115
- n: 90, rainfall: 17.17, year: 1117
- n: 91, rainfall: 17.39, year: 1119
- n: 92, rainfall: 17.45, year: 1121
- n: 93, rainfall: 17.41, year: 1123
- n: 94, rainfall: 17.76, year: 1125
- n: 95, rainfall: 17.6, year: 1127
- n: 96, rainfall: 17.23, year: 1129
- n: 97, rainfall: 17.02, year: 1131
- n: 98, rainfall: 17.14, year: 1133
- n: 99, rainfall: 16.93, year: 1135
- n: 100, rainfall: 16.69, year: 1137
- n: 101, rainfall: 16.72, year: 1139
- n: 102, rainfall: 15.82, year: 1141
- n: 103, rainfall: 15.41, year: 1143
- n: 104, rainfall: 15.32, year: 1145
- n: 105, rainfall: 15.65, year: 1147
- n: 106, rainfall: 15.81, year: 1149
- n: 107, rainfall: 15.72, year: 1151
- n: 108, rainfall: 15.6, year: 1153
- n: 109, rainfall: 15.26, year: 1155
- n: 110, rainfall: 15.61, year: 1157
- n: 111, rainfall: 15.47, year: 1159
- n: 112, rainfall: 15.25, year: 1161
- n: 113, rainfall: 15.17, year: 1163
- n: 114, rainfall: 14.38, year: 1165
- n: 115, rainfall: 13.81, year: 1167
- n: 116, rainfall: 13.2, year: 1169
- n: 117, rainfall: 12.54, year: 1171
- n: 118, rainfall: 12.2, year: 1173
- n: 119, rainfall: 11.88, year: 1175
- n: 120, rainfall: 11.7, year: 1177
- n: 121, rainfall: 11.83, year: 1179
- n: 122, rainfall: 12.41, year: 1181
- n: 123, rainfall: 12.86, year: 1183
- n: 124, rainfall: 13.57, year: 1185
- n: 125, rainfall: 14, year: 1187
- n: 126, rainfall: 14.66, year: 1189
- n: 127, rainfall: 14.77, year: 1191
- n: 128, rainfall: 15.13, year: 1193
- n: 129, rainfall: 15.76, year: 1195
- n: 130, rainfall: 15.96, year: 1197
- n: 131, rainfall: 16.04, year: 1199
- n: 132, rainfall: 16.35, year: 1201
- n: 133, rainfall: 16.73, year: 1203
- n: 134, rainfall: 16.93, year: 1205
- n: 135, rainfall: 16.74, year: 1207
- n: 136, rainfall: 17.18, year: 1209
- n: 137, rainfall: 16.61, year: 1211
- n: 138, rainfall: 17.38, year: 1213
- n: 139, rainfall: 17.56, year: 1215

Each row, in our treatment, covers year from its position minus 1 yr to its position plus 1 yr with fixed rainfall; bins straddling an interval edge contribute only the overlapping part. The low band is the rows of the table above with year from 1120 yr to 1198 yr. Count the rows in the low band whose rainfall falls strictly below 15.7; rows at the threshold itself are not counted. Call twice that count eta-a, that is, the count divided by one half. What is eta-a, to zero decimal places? 48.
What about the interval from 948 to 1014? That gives 26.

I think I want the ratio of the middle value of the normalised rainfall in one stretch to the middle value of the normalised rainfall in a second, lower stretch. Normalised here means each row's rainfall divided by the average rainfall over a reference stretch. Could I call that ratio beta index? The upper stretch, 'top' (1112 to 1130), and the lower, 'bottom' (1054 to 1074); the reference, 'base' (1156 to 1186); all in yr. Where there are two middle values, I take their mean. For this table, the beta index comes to 1.10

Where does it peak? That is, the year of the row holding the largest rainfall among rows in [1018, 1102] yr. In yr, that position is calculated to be 1097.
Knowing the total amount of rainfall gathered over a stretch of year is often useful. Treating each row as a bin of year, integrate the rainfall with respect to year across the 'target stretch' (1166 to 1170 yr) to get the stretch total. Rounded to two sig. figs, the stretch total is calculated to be 54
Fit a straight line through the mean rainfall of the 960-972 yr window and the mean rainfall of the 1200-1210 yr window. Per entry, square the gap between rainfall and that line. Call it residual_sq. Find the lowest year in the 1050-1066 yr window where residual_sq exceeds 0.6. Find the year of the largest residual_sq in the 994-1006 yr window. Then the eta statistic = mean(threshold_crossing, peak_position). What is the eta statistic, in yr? 1024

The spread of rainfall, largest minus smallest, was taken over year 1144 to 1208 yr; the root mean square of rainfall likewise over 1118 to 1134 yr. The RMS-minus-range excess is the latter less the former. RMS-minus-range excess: 12.1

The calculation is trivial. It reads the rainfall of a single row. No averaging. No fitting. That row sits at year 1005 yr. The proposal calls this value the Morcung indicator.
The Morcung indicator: 15.88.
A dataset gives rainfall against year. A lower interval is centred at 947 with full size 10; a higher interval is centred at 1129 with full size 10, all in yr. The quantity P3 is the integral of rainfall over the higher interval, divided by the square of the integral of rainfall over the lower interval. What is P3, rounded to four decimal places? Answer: 0.0100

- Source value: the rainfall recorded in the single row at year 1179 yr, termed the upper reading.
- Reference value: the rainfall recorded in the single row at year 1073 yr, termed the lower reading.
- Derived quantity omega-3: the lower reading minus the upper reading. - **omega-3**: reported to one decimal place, 4.1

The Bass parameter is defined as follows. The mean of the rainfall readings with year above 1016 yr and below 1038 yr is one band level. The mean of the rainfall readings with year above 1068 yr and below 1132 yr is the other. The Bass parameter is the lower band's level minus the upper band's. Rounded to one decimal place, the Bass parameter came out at -0.9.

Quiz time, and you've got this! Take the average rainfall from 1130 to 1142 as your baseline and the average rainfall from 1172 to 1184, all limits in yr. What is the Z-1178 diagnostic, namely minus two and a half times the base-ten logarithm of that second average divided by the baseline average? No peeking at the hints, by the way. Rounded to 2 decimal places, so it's 0.35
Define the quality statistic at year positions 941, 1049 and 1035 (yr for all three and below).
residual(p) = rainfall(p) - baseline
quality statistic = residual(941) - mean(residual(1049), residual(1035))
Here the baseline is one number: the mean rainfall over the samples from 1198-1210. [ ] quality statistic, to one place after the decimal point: 1.1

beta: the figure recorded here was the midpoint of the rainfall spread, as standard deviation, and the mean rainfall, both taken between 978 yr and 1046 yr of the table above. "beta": 8.4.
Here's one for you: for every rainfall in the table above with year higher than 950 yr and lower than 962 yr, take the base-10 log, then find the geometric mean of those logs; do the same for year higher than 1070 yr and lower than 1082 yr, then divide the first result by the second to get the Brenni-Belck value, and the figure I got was 0.93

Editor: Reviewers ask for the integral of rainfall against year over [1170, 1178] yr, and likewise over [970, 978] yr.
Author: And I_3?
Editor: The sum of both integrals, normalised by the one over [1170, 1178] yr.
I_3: 2.32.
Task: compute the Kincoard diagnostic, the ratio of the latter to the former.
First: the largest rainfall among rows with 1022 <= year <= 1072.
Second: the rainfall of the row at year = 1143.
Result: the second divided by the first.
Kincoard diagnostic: 0.91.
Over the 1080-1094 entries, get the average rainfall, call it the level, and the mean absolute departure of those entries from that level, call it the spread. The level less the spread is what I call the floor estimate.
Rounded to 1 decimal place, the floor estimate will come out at 16.3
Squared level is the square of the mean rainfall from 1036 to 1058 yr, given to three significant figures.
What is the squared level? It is 210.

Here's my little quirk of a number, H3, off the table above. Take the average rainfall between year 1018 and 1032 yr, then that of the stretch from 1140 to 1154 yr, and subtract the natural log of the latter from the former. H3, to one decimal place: 13.1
